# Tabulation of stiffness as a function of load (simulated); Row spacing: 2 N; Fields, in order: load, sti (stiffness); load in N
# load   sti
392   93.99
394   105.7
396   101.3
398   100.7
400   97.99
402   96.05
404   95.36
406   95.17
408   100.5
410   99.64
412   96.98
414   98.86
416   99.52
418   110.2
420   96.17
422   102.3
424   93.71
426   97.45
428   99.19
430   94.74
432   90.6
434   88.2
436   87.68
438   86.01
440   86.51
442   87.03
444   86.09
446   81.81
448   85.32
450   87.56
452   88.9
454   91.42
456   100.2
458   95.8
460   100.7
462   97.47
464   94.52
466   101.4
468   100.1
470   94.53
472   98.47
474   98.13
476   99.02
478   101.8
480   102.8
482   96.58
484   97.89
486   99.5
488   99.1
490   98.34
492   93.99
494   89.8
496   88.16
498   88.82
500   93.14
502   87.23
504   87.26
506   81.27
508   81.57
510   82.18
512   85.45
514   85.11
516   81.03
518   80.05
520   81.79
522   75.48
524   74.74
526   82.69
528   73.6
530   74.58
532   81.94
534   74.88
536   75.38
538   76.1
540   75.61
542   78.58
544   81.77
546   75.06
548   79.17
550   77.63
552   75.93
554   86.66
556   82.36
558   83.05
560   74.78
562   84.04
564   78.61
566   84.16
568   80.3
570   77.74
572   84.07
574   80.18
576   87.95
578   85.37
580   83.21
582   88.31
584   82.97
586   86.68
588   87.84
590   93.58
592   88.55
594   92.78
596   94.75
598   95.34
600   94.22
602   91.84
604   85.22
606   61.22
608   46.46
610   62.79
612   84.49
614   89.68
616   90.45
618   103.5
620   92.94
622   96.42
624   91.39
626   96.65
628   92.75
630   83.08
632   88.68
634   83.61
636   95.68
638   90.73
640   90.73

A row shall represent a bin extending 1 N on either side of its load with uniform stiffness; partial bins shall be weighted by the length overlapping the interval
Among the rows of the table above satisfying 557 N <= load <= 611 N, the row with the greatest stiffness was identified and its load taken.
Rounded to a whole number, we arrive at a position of 598 N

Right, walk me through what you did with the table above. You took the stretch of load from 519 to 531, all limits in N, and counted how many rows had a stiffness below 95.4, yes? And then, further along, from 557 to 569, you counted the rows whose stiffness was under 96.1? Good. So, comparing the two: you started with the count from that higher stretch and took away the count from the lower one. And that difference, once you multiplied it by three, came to 0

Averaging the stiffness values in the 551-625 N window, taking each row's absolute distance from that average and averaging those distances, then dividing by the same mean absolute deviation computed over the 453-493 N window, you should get 3.2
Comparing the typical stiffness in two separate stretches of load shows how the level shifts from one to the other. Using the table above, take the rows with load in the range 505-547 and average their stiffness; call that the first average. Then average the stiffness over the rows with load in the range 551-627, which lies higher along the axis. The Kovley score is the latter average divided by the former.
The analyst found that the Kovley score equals 1.07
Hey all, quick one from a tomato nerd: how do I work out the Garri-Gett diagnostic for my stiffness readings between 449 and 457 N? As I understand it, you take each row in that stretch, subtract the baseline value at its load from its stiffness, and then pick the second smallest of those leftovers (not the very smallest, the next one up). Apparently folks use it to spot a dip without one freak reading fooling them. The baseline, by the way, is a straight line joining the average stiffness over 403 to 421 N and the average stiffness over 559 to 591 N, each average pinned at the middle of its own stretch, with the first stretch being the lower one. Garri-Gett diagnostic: -6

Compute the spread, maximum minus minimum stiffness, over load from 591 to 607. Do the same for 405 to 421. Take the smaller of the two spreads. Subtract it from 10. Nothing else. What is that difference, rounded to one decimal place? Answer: -5.0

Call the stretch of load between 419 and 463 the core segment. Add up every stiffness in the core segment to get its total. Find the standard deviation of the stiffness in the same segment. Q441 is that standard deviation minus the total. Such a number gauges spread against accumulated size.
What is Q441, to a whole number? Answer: -2019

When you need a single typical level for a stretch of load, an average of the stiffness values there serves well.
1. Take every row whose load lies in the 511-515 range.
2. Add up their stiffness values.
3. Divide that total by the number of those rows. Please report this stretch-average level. 85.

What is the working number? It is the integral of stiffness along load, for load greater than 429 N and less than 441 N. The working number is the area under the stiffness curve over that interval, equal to 1067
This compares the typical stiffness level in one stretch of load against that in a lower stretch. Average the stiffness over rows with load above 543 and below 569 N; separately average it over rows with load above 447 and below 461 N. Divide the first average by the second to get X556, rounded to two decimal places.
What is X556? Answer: 0.86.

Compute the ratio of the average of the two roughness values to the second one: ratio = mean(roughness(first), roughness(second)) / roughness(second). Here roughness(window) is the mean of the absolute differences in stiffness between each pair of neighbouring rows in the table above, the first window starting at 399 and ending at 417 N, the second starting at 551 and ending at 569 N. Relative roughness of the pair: 0.65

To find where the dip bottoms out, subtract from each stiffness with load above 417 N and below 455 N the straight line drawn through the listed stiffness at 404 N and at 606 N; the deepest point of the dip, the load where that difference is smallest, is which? 446 N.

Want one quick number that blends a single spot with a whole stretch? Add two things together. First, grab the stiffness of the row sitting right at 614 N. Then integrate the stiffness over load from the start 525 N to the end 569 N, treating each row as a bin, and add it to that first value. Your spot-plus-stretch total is 3563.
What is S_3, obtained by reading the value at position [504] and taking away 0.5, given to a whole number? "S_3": 87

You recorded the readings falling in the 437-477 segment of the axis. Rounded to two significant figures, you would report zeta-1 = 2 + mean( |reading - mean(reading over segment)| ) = 7.7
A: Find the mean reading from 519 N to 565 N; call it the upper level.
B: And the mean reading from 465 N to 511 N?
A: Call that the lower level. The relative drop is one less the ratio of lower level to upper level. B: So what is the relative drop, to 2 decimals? -0.20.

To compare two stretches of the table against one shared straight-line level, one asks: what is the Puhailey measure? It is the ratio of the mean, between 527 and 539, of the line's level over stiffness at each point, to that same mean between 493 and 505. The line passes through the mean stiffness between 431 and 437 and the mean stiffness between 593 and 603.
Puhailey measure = 1.18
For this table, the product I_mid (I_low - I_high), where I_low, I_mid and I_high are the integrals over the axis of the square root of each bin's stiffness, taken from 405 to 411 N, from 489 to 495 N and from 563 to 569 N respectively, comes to 321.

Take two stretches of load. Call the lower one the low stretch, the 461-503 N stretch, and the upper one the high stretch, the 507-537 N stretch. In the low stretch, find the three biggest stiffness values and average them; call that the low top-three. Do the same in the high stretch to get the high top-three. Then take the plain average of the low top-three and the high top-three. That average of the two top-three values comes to 93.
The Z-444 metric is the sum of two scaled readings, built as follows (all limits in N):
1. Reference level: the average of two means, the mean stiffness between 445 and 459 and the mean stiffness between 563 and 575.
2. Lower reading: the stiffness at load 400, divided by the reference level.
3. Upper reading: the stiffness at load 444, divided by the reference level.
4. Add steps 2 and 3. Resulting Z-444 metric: 2.15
